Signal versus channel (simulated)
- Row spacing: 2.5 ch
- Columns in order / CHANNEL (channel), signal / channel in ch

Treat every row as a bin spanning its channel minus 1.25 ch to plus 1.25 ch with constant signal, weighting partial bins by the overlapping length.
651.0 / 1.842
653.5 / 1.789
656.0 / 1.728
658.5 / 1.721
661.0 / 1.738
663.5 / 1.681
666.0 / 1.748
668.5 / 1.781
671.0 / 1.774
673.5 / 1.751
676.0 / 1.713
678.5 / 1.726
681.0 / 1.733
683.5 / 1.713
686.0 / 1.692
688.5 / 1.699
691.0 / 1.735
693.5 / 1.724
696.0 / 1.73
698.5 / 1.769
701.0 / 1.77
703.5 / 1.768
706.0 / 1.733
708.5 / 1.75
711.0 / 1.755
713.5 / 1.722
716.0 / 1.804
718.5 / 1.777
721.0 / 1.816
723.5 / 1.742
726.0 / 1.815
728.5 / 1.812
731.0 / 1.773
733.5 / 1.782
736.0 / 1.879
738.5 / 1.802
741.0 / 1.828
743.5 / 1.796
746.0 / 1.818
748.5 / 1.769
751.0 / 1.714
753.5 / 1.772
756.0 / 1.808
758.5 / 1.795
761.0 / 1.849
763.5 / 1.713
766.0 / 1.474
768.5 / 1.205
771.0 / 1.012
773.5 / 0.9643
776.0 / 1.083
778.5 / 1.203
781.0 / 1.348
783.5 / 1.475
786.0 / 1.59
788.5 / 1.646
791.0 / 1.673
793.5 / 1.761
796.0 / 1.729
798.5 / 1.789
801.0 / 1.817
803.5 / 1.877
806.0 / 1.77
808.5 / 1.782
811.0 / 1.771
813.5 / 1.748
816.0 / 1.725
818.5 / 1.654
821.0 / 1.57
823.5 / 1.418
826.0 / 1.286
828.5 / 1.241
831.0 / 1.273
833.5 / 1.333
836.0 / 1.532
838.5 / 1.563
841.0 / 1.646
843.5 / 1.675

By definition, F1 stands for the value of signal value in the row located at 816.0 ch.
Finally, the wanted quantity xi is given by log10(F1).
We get 0.24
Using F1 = 1.725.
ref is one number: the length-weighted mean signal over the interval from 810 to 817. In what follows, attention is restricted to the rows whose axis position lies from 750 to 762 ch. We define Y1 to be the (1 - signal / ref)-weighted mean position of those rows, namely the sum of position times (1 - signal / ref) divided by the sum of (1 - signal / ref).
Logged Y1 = 759.7 ch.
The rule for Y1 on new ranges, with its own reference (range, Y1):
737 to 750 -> 742.8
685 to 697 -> 689.4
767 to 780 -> 773.4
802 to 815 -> 805.4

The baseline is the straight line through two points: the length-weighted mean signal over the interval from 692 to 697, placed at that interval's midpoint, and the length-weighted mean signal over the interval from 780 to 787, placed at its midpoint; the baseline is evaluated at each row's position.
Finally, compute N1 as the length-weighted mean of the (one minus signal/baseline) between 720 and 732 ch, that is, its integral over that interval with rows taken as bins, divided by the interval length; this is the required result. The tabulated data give -0.09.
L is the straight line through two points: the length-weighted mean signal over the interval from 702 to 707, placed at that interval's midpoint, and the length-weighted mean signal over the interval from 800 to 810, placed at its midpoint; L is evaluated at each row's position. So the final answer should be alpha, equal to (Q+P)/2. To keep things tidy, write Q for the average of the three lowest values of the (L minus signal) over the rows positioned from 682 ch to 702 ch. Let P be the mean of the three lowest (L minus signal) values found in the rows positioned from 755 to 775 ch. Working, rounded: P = -0.03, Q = -0.010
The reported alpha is -0.02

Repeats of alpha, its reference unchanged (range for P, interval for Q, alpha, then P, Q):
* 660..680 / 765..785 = 0.16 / -0.04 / 0.362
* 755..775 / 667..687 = -0.03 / -0.03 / -0.036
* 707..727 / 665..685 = -0.04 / -0.05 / -0.036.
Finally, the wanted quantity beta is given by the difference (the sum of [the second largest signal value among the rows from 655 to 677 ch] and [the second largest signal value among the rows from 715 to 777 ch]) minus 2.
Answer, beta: 1.62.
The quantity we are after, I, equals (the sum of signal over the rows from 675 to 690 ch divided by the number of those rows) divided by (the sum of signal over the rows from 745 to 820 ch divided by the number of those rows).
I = 1.06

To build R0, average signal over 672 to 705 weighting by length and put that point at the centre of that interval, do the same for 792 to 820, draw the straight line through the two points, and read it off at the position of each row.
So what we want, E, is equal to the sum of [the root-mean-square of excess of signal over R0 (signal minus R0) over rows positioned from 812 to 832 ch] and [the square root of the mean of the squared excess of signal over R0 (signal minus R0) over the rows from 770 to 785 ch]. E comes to 0.944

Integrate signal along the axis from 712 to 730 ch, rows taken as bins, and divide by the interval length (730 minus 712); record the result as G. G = 1.78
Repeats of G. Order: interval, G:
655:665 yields 1.72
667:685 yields 1.74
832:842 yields 1.51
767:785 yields 1.19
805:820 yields 1.74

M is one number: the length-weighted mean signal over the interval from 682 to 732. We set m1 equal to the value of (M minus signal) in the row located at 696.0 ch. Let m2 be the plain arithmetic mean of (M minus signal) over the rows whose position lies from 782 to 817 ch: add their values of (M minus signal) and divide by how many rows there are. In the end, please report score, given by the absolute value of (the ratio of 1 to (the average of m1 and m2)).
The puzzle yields 37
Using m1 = 0.02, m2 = 0.03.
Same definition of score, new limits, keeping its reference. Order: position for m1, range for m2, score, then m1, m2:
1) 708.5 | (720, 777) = 19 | 0.00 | 0.10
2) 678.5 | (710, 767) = 224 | 0.03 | -0.02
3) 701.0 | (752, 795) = 8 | -0.02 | 0.26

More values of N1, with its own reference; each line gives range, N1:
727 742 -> -0.12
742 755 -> -0.13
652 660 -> 0.05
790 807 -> -0.24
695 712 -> -0.03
